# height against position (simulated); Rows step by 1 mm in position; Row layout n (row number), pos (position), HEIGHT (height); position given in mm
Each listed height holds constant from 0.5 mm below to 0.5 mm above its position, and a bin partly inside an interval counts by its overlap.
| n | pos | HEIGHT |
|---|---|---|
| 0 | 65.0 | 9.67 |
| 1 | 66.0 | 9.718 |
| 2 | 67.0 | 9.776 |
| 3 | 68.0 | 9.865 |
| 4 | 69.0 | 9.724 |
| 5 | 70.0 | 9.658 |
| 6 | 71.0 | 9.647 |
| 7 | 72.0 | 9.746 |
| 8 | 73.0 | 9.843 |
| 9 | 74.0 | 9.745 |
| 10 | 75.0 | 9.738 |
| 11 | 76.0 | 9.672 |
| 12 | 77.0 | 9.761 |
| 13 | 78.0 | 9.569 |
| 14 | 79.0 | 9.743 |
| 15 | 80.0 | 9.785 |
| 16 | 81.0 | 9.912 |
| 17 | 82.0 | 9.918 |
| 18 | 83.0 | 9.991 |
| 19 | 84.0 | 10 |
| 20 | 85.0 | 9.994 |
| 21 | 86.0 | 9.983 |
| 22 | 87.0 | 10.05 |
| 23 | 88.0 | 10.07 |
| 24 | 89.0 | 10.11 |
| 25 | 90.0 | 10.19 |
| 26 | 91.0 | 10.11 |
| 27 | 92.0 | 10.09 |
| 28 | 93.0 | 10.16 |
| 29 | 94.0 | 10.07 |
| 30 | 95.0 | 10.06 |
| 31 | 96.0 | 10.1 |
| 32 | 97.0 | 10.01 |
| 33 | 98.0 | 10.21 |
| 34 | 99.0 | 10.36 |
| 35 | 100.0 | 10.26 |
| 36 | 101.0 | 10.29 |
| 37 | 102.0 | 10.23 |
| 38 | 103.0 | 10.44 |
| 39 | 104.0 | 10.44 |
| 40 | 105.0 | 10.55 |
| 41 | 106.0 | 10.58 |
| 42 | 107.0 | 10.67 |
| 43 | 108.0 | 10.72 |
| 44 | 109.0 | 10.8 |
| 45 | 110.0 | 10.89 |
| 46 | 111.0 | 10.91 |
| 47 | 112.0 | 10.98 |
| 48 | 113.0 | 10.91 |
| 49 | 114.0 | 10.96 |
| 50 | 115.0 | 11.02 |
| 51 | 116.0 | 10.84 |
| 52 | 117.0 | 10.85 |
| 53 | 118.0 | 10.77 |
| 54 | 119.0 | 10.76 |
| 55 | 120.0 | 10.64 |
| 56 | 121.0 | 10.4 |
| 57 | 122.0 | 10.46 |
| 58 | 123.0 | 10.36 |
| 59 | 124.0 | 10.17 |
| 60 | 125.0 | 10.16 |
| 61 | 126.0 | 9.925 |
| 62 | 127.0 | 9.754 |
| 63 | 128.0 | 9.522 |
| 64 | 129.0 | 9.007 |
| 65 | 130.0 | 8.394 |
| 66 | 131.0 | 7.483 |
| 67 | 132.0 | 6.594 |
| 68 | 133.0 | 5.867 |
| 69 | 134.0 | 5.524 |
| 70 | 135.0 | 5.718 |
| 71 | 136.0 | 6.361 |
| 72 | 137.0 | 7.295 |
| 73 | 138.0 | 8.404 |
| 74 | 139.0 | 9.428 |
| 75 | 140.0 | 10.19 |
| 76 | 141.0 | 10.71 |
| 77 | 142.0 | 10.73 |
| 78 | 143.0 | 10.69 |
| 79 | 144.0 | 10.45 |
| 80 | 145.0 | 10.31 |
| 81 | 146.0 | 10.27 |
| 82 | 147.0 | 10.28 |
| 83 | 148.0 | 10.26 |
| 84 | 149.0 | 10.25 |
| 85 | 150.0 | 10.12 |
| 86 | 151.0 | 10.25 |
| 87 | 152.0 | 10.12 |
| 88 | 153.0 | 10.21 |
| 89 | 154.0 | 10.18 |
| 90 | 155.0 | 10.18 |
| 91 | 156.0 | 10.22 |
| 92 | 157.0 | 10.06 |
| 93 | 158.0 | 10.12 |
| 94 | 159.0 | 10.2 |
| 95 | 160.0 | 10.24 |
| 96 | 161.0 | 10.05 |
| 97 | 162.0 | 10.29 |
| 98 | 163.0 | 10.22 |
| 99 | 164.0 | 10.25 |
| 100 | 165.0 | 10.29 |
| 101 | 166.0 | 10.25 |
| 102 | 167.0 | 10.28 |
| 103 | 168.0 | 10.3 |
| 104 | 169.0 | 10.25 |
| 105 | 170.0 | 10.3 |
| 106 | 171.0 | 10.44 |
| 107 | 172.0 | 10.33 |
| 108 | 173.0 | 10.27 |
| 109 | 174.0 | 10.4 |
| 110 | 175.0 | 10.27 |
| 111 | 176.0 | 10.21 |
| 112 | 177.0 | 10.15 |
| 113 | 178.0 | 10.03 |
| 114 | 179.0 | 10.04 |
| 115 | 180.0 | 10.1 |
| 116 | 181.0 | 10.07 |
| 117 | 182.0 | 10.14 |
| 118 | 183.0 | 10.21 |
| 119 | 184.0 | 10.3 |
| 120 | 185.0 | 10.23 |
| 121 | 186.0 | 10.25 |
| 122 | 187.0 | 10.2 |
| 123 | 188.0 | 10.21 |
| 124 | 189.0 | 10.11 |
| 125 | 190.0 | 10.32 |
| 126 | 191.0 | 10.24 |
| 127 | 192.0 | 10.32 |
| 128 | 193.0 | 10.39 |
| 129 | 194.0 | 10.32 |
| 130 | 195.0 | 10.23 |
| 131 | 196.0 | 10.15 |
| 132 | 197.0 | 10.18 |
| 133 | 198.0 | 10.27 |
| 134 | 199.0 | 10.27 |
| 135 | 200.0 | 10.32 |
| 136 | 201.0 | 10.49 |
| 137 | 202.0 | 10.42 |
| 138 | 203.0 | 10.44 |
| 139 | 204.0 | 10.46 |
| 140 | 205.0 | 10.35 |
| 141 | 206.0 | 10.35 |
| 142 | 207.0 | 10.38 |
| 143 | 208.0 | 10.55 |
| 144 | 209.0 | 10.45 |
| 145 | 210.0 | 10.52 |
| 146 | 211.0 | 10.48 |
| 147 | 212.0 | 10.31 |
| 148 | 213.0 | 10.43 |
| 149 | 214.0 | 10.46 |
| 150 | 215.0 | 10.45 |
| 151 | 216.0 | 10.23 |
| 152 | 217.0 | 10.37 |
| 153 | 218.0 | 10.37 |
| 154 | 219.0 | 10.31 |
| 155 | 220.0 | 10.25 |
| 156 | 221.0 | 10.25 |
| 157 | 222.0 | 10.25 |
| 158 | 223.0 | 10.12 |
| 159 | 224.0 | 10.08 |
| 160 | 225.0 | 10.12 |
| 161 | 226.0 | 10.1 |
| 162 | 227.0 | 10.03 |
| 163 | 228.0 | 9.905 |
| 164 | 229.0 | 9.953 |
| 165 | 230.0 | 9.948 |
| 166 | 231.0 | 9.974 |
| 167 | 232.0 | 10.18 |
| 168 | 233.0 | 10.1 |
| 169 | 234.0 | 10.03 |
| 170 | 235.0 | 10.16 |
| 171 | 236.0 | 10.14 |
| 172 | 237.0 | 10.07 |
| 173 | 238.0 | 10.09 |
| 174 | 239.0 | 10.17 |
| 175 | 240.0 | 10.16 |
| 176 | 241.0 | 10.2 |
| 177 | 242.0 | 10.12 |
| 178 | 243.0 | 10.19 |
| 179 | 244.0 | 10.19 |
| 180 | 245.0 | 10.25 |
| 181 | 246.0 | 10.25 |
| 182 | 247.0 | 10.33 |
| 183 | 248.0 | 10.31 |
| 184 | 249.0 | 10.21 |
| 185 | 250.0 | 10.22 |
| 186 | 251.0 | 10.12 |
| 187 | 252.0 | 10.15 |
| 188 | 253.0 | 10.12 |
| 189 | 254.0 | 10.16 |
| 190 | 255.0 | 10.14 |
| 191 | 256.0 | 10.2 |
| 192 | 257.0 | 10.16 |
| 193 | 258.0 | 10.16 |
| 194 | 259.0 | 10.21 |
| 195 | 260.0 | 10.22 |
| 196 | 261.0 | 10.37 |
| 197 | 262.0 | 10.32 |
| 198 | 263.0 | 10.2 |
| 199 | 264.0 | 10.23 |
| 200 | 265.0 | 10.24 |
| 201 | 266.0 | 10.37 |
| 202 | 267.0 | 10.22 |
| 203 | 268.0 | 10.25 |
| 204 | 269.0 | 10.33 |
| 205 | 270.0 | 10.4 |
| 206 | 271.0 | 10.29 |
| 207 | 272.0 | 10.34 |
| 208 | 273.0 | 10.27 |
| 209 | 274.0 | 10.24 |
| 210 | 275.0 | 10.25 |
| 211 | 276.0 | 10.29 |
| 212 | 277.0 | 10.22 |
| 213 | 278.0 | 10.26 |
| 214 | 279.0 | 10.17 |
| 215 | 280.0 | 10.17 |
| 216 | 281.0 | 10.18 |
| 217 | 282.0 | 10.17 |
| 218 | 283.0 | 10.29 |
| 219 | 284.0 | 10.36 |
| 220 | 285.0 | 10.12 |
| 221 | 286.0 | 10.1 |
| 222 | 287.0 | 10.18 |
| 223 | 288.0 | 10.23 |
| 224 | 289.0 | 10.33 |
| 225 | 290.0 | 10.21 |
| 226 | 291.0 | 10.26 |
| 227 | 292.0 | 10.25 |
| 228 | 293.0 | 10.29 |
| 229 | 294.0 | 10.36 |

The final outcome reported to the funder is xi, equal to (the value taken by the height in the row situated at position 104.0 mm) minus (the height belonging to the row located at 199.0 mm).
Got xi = 0.17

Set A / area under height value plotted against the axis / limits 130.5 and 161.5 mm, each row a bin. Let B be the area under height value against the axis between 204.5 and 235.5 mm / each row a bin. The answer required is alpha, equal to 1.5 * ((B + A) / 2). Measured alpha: 455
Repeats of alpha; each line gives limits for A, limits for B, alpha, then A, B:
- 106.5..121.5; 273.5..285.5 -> 214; 162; 123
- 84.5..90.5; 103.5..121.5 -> 191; 60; 194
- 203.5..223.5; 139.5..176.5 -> 441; 207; 380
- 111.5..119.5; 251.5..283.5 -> 311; 87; 328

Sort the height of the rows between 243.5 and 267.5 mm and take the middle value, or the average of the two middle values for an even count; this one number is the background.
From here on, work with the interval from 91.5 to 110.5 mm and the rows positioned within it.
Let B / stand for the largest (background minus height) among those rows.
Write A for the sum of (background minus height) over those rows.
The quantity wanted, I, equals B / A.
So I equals -0.07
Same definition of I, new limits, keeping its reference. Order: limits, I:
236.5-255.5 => 0.23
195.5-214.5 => -0.02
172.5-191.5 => 0.55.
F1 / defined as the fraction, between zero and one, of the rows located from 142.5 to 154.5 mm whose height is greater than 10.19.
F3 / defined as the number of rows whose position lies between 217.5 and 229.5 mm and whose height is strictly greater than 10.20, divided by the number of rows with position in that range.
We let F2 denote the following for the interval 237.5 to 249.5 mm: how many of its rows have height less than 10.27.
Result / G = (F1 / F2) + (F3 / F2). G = 0.12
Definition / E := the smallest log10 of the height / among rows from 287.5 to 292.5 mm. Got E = 1.01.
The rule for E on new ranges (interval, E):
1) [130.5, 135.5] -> 0.74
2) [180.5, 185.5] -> 1.00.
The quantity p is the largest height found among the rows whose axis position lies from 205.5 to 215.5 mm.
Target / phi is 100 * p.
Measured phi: 1055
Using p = 10.55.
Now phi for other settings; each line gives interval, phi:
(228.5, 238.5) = 1018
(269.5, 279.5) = 1040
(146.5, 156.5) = 1028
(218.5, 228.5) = 1031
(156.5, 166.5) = 1029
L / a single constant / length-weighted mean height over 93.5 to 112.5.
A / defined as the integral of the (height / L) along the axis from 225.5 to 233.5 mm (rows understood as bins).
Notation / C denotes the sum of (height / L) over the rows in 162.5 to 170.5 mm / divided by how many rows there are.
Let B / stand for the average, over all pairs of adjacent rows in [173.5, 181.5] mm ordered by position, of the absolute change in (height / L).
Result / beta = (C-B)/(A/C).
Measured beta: 0.125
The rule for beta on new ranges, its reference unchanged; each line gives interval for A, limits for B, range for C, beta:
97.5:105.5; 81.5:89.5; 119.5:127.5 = 0.121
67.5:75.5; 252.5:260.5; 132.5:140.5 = 0.066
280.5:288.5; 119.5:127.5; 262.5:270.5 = 0.122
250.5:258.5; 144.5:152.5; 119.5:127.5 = 0.123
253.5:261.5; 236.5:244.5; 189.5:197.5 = 0.123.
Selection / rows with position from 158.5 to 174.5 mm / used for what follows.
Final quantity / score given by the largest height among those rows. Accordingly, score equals 10.44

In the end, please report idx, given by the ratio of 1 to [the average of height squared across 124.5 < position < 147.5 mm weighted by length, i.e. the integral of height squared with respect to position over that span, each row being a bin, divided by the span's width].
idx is 0.0123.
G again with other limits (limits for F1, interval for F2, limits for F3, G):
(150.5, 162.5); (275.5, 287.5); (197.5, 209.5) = 0.17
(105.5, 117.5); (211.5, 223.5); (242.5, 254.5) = 0.30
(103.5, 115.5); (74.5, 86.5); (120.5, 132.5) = 0.10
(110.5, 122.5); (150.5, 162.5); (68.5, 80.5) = 0.09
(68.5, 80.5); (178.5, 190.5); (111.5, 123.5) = 0.10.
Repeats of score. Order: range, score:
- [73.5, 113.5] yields 10.98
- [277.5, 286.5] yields 10.36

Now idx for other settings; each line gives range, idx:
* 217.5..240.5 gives 0.0098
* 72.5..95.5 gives 0.0101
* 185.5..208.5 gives 0.0094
